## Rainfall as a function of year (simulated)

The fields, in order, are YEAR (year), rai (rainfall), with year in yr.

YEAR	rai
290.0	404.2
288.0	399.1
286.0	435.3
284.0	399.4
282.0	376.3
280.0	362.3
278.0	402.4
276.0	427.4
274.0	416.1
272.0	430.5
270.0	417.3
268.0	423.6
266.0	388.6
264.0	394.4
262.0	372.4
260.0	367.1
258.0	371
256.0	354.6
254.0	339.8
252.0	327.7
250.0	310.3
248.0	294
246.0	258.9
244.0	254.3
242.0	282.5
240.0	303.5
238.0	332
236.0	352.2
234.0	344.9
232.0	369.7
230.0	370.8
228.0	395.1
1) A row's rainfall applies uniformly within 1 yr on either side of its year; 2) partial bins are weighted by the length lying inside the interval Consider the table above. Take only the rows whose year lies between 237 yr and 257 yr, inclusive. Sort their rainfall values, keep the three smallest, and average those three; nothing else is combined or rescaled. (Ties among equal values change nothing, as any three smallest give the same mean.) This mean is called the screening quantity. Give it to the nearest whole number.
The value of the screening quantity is 265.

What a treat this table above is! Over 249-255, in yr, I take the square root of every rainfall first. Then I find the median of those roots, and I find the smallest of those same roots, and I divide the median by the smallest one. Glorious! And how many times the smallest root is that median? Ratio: 1.03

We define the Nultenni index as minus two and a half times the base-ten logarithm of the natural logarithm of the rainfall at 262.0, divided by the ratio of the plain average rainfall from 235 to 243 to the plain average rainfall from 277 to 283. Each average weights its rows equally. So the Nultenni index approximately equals -2.13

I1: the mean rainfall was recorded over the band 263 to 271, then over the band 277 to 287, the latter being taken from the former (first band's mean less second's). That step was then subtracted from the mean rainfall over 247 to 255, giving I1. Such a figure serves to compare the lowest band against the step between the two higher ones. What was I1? 307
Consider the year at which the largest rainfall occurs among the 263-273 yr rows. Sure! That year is 272.0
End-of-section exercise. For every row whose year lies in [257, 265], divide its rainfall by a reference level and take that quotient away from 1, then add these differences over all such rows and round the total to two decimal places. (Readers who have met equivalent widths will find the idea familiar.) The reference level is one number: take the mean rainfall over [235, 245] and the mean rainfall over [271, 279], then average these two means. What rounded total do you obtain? -0.16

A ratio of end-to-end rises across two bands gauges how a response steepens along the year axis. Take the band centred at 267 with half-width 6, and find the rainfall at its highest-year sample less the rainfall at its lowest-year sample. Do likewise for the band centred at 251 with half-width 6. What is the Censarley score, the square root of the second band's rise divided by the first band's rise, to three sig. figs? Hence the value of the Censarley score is 1.28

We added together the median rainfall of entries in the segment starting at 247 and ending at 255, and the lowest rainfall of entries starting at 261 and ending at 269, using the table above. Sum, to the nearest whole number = 691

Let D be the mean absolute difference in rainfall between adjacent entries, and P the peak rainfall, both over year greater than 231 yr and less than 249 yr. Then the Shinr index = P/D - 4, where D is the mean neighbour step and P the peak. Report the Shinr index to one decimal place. 13.4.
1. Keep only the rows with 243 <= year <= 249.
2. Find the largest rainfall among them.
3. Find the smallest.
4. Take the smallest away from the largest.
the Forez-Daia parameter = 40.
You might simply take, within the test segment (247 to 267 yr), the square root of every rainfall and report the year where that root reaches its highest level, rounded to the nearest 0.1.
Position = 264.0 yr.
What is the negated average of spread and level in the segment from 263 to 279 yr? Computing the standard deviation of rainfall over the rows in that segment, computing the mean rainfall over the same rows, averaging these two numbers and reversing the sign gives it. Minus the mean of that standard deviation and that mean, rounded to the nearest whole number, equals -214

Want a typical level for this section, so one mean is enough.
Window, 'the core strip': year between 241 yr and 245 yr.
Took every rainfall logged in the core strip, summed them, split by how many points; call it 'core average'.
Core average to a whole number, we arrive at 268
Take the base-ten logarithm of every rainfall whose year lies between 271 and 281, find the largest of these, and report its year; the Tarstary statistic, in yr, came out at 272.0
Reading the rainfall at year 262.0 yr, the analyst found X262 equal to 372.4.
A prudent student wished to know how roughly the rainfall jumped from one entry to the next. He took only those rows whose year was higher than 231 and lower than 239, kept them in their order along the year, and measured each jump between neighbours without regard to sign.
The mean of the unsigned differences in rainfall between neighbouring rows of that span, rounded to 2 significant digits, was 17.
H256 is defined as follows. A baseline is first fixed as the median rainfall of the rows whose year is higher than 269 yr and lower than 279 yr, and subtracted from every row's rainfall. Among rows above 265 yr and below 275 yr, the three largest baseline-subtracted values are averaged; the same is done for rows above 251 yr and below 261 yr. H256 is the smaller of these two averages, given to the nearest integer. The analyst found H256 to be -53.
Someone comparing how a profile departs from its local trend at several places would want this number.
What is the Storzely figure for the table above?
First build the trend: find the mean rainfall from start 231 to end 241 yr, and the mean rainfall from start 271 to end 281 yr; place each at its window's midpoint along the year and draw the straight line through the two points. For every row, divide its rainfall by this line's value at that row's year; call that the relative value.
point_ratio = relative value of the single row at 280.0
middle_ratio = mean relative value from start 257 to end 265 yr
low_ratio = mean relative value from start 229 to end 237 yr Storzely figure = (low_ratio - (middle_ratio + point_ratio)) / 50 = -0.016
